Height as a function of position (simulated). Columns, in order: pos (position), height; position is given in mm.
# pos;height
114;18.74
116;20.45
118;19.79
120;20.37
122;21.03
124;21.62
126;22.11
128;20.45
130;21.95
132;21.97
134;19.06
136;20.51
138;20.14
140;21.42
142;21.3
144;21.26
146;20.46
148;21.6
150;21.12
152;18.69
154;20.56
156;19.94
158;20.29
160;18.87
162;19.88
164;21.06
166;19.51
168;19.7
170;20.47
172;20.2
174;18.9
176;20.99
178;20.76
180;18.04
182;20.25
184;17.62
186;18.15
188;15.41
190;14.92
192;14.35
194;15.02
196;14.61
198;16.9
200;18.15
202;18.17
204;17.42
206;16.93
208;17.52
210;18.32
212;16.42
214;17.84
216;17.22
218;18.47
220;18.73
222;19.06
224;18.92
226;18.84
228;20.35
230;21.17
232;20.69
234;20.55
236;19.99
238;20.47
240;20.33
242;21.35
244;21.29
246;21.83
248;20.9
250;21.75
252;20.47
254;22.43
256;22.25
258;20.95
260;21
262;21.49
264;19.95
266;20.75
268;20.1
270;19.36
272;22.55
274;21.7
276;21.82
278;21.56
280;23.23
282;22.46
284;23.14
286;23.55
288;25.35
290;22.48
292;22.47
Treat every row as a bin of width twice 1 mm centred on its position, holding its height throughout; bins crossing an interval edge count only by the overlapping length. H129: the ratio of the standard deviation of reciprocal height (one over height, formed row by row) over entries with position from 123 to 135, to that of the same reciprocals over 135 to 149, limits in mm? 2.2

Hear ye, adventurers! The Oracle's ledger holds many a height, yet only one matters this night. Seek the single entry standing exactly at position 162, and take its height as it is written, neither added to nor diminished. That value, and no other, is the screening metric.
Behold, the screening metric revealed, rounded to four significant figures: 19.88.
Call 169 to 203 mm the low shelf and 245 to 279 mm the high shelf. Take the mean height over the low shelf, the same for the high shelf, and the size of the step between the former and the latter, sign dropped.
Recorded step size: 3.4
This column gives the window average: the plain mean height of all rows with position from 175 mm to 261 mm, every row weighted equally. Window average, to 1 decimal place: 19.0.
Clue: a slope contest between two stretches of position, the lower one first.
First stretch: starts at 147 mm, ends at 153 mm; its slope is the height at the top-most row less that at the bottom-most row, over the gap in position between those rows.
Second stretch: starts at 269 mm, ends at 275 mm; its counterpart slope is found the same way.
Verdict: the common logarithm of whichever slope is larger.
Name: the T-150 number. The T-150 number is -0.23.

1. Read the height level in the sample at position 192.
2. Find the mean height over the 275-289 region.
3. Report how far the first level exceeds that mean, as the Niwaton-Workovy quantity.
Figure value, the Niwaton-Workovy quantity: -8.7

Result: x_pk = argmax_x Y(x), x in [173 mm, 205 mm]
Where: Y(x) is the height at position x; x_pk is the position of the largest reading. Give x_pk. 176 mm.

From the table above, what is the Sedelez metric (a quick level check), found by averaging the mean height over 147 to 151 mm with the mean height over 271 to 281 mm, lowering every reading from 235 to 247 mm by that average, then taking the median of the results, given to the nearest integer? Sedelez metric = -1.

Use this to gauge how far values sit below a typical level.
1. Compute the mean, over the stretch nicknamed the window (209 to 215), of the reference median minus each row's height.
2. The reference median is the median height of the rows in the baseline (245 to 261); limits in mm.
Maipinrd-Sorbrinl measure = 3.8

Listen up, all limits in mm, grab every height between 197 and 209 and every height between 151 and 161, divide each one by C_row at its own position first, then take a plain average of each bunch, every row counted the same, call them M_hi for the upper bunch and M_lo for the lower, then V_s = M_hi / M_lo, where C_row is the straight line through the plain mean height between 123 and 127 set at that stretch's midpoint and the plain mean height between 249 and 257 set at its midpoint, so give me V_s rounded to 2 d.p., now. 0.89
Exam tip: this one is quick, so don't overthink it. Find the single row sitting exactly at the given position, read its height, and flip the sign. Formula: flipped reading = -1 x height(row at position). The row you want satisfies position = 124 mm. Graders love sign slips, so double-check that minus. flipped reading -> -22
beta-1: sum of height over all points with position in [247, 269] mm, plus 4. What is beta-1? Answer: 236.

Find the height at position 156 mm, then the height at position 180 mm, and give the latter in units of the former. 0.90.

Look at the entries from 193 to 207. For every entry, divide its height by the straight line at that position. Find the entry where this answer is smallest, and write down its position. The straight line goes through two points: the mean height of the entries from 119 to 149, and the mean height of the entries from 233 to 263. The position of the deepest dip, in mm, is 196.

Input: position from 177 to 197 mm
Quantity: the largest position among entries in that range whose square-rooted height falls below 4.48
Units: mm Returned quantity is 196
